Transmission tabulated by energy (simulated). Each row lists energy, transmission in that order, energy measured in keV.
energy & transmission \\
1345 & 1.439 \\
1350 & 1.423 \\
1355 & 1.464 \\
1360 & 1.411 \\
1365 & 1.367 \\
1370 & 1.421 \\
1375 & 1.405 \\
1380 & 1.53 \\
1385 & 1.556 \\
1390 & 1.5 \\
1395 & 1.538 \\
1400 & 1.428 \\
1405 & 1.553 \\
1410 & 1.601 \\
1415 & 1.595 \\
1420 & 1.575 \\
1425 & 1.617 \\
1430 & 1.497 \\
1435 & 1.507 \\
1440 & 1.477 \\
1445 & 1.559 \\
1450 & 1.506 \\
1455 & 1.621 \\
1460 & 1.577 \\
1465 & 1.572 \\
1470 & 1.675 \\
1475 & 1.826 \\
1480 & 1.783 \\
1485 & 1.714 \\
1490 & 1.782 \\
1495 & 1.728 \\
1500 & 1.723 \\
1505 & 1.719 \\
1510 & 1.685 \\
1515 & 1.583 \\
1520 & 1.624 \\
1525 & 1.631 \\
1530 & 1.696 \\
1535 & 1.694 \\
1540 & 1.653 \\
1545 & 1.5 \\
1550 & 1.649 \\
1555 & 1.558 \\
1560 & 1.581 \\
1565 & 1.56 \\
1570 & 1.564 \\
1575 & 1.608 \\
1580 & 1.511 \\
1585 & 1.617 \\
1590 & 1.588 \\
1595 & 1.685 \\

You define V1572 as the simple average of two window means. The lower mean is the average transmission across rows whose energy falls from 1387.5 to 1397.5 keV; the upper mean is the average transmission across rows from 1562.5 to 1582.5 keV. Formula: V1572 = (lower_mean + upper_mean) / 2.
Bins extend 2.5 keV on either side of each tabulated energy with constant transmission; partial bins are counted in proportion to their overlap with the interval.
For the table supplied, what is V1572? 1.54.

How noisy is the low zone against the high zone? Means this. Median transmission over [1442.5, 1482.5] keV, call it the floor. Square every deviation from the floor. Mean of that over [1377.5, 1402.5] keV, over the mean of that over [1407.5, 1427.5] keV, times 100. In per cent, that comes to 4293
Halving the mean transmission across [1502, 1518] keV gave 0.83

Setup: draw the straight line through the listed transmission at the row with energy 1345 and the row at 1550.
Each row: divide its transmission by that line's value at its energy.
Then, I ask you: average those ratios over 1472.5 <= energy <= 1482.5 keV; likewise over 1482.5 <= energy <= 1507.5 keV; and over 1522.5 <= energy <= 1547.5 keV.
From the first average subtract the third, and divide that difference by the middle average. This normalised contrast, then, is 0.13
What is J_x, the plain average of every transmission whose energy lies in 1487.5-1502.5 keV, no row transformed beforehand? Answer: 1.74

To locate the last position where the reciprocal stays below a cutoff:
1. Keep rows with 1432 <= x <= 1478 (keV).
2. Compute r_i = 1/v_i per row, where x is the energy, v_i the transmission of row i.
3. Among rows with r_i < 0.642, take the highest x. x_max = 1475 keV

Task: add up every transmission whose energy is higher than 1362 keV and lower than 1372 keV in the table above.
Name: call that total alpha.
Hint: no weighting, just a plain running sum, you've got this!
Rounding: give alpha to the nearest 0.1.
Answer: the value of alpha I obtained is 2.8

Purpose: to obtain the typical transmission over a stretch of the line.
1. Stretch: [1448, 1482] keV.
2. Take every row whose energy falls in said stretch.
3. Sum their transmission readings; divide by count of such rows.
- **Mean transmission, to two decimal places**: 1.65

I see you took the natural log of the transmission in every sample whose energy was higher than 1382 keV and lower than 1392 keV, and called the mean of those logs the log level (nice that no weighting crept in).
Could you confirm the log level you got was 0.42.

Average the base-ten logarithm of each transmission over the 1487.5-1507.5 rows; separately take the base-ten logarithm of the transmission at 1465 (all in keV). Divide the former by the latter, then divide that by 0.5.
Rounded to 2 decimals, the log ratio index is 2.44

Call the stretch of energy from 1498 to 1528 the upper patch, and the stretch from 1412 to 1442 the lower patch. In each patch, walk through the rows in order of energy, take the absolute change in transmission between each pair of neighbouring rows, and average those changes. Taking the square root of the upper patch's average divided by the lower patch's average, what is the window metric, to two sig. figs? 0.92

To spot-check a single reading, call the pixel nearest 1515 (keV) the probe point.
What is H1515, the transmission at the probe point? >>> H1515 1.583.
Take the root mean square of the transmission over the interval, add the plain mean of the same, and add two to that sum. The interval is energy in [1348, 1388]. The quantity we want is 4.90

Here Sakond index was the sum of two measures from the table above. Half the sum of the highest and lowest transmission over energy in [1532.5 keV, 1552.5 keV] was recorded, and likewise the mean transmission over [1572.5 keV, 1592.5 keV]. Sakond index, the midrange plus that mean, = 3.18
